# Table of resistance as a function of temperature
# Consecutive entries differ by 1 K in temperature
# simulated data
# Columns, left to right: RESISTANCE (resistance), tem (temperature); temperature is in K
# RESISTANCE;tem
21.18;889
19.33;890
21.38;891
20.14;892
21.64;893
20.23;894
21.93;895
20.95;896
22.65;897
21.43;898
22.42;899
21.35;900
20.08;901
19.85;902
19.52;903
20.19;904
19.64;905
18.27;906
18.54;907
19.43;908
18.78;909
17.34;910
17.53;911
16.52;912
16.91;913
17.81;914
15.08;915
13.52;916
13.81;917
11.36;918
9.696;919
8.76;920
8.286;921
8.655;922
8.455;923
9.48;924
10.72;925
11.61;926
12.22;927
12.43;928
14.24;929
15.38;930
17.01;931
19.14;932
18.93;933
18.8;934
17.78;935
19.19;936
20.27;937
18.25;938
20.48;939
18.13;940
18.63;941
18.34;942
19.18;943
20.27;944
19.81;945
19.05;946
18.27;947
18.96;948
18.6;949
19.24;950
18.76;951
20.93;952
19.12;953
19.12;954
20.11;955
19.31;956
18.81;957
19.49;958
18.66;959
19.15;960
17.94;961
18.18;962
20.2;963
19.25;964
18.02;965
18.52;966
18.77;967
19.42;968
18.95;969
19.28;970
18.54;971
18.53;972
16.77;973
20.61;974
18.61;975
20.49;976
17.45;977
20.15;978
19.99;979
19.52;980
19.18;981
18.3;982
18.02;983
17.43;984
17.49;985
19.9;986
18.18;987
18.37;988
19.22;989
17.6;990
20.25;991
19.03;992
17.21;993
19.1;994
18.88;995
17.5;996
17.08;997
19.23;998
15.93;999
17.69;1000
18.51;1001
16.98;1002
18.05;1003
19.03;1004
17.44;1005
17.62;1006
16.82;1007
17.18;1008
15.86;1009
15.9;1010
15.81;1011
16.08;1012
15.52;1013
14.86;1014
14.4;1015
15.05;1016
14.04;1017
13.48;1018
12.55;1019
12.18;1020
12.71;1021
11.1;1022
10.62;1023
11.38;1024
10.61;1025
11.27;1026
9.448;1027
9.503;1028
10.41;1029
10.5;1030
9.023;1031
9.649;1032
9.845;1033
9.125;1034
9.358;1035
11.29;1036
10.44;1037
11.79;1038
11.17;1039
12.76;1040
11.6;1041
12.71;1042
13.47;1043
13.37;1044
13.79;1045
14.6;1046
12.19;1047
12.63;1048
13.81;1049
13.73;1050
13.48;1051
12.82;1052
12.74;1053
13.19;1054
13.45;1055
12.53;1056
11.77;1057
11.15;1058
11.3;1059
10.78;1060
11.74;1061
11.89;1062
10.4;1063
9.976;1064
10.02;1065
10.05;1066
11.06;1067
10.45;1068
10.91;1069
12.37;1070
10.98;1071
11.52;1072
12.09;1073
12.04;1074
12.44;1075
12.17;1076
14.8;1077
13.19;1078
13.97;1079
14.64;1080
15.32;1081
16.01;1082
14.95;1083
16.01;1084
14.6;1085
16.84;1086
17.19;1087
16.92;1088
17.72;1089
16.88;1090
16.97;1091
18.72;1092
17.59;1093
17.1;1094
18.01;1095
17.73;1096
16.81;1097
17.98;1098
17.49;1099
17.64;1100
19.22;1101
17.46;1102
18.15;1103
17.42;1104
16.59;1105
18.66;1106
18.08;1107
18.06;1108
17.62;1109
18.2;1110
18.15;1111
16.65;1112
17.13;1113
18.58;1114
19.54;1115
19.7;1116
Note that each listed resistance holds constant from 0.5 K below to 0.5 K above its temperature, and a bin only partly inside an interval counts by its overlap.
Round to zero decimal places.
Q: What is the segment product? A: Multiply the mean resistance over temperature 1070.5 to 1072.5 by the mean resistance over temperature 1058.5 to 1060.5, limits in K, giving 124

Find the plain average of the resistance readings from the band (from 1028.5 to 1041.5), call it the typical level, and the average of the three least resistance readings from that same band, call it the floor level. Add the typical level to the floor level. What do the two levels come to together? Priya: 19.7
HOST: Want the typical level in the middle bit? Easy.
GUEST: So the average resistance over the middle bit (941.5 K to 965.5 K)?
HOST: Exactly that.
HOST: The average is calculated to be 19.1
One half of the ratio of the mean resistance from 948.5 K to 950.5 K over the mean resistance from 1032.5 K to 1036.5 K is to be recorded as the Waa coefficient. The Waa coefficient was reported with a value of 1.0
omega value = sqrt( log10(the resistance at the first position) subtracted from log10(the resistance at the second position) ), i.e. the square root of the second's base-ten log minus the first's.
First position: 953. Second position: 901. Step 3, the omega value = 0.15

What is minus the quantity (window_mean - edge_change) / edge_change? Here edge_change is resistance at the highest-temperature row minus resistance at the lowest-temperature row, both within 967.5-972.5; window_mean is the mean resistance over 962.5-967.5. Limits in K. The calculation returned 22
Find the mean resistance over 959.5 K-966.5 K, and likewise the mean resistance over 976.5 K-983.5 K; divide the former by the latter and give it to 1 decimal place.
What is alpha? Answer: 1.0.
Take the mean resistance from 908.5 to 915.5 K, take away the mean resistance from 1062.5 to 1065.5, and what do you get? 7.0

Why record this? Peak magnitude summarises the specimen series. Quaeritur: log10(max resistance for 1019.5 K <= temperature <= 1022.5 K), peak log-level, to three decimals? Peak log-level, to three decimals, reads 1.104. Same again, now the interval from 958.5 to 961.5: 1.282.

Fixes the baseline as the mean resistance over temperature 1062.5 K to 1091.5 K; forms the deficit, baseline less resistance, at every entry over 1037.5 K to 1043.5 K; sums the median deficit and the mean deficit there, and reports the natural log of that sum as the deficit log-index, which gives 0.94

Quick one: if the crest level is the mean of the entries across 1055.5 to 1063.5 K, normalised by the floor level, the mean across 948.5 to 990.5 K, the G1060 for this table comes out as 0.61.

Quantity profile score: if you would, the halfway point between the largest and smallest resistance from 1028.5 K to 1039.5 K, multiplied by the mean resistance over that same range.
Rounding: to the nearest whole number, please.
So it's 107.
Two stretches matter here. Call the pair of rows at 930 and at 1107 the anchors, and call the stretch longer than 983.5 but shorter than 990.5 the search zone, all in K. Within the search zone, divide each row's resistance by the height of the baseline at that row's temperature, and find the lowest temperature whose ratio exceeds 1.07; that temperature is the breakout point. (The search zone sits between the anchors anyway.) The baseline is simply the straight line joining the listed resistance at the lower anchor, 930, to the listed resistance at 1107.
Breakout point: 984 K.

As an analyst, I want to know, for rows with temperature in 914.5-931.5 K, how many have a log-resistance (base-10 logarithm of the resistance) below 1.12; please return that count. 11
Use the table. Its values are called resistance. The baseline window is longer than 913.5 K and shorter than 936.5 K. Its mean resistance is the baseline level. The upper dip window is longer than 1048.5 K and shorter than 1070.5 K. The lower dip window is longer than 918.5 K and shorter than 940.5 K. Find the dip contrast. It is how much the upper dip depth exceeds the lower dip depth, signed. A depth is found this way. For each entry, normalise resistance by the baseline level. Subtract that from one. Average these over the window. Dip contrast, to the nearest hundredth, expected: 0.20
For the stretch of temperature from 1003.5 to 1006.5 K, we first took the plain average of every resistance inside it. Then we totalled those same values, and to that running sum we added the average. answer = 72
